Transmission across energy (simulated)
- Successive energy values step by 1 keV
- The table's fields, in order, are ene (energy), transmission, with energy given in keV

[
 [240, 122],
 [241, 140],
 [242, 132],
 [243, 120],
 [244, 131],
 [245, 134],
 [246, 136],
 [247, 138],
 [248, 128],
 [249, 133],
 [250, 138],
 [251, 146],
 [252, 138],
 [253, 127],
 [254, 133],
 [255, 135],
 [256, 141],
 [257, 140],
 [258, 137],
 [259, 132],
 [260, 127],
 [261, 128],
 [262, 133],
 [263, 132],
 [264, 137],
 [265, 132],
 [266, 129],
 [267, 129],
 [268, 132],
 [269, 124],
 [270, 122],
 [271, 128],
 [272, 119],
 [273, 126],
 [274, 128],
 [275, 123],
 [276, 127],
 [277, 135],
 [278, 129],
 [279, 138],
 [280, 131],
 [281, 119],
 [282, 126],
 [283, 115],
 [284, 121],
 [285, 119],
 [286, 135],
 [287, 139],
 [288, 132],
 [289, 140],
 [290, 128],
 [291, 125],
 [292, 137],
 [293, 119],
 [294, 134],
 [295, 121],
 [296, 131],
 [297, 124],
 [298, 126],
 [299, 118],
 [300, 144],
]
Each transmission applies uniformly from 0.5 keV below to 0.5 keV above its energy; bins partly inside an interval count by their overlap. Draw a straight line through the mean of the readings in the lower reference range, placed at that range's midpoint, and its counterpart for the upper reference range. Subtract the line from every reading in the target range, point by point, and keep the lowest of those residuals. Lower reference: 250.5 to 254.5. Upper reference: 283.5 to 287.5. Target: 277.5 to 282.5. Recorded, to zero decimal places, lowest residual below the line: -11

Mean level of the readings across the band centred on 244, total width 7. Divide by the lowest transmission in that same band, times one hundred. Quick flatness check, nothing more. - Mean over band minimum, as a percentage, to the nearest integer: 111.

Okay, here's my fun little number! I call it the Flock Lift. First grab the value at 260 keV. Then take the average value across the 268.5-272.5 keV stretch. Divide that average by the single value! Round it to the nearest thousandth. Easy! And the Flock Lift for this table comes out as 0.970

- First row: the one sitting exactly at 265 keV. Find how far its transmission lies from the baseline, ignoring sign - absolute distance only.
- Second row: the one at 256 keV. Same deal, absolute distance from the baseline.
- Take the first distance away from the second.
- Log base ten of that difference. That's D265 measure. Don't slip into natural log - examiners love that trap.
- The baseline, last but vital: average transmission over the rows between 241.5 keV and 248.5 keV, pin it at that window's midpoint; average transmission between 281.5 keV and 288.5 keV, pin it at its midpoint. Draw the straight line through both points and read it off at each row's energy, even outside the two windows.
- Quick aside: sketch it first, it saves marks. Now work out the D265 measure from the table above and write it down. 0.90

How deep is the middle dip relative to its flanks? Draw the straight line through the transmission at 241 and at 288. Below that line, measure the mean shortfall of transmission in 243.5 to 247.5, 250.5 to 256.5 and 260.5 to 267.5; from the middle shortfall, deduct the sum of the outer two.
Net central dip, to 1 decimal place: -7.9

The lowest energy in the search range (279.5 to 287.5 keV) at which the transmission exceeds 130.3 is 280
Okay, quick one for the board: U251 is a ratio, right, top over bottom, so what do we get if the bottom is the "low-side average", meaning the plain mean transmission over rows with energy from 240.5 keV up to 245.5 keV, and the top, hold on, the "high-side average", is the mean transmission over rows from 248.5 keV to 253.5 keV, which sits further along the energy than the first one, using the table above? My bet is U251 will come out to 1.04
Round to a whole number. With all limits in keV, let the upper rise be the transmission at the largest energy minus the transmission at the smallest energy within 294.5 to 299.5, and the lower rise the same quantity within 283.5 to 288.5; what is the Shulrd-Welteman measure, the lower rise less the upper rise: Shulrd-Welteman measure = 14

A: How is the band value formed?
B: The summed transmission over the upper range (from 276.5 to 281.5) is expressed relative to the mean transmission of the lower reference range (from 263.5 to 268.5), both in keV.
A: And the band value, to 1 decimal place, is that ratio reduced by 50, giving -45.1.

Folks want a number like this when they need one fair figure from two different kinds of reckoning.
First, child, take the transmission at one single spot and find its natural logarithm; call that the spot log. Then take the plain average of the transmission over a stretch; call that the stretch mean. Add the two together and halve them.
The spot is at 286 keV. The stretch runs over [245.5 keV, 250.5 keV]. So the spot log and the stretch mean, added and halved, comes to 70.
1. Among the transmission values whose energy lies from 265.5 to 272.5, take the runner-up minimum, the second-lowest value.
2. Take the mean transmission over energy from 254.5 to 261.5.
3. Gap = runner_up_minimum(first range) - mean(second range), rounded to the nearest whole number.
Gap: -12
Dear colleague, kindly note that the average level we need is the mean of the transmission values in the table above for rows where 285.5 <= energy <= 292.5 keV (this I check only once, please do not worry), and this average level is 134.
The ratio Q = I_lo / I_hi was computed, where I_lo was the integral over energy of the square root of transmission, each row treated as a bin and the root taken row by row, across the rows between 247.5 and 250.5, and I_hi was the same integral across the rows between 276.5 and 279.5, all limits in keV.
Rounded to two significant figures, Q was 1.0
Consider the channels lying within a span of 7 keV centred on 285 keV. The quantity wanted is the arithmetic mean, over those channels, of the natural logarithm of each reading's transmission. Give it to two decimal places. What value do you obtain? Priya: 4.84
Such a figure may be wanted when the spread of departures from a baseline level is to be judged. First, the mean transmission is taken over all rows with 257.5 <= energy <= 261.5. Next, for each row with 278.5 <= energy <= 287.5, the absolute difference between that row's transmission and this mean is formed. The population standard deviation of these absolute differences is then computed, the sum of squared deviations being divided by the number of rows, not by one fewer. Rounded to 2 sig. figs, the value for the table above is 4.6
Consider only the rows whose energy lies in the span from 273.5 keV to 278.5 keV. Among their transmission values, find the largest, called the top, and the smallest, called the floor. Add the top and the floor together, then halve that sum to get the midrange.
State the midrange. 129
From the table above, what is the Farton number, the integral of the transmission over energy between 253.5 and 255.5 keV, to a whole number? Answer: 268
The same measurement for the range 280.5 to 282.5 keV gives 245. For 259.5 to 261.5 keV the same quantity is 255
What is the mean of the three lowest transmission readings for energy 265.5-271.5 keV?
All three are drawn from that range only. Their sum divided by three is 125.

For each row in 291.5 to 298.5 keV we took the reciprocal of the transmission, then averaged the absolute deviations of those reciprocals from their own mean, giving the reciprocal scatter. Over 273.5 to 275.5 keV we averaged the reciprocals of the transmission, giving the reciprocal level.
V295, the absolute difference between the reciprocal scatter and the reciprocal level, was 0.0076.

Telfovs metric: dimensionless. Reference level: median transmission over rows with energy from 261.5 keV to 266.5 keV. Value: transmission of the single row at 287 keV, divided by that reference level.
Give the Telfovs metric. 1.05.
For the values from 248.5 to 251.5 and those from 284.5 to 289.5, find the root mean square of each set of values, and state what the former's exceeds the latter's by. 6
